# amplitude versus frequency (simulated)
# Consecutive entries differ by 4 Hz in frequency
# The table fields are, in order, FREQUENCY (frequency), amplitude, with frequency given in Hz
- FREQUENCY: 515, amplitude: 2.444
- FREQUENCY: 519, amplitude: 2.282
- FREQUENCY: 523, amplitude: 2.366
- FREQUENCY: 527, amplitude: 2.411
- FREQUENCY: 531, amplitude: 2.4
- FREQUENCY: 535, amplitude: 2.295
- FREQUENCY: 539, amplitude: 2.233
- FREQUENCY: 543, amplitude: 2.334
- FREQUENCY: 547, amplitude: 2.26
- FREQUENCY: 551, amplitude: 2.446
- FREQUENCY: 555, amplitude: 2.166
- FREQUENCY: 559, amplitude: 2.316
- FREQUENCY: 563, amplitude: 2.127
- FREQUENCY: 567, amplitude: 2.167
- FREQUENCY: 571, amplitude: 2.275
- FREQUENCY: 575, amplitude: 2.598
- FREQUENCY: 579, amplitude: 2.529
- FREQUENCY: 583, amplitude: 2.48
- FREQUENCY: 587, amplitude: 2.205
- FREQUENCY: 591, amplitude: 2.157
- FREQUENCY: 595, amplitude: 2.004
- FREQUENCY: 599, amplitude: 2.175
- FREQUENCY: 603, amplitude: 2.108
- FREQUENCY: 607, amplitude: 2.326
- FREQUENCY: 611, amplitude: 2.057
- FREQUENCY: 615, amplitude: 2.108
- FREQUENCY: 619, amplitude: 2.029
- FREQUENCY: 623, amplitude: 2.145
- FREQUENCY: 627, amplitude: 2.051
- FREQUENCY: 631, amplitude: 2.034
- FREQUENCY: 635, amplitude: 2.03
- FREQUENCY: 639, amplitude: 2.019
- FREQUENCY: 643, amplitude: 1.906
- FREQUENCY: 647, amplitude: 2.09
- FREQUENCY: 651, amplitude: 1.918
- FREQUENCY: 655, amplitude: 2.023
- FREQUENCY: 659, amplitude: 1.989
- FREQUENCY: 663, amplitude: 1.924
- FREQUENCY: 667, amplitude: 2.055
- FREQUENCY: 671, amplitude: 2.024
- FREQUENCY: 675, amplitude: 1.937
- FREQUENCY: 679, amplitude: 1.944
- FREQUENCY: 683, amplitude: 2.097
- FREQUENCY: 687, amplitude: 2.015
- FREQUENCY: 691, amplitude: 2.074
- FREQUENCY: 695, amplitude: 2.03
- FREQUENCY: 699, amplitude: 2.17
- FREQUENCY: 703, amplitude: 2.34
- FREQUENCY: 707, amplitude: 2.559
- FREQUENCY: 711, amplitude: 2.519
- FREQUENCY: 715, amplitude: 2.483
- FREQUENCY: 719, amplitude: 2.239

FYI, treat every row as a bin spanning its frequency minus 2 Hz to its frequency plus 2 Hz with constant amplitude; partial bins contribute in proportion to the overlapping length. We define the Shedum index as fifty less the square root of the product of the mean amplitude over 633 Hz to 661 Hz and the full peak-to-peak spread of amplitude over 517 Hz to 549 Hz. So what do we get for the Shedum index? 49.4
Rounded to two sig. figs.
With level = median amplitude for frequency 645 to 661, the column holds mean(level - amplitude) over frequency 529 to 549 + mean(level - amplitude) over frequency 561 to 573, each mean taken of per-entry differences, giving -0.48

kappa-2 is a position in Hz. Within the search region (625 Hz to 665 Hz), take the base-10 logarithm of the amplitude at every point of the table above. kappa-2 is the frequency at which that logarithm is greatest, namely 647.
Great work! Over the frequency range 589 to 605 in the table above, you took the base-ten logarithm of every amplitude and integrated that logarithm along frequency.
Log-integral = 5.2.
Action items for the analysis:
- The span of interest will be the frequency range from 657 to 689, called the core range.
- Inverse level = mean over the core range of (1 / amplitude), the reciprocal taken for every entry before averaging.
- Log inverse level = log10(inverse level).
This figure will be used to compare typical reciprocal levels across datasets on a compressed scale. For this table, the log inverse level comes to -0.300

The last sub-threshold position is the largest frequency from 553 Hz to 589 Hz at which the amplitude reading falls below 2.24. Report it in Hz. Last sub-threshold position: 587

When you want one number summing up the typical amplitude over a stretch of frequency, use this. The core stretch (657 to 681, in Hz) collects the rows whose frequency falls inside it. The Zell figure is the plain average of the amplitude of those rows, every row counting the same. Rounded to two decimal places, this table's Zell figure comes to 1.98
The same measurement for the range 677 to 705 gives 2.10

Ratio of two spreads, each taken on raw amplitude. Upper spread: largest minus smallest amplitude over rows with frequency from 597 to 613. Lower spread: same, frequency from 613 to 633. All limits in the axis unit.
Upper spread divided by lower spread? 2.3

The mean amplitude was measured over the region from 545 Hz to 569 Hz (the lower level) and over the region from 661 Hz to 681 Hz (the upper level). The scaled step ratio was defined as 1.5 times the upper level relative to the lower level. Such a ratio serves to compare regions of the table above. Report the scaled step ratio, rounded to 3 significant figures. 1.32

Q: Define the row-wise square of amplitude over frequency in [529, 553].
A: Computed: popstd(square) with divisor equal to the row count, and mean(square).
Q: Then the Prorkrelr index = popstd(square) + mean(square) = 5.8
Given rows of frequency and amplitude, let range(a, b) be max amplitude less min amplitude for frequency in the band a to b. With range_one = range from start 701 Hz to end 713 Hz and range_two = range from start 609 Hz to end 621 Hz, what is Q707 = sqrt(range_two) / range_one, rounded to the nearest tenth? 1.3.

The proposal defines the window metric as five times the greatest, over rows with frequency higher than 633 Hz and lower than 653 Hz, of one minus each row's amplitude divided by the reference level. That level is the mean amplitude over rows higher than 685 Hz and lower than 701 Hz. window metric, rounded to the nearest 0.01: 0.40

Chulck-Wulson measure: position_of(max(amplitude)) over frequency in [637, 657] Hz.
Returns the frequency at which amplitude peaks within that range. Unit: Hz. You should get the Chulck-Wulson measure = 647 Hz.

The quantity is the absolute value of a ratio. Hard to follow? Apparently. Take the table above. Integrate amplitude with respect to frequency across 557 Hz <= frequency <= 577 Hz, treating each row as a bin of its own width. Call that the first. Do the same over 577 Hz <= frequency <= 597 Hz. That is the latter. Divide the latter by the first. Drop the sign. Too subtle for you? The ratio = 0.99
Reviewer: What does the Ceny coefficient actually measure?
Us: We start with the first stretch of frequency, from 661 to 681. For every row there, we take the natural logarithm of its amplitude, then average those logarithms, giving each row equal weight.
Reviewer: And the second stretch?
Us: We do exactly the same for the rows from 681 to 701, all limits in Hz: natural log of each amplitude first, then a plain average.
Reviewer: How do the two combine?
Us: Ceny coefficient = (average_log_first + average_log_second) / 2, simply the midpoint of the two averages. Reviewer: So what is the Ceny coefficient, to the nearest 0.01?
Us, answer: 0.71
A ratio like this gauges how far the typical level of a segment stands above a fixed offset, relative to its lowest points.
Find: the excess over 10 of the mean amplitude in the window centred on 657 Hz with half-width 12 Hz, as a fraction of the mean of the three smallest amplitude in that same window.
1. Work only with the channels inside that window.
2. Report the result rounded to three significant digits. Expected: -4.12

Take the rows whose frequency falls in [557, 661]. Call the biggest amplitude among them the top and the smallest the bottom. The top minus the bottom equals 0.7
